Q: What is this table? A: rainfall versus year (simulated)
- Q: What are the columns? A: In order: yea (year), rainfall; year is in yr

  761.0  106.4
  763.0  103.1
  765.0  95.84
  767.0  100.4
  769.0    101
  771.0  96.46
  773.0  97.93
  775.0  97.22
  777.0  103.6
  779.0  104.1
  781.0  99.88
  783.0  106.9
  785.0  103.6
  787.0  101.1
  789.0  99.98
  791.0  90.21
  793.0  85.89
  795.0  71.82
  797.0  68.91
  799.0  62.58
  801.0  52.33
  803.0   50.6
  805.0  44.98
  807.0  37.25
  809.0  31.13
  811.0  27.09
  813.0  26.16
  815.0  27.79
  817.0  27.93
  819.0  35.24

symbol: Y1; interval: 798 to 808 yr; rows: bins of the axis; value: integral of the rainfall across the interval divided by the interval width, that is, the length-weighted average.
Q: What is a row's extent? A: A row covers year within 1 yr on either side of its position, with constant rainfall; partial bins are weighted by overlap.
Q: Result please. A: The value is 50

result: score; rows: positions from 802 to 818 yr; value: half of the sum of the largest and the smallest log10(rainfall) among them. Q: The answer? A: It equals 1.56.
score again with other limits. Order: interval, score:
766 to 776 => 1.99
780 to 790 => 2.01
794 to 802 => 1.79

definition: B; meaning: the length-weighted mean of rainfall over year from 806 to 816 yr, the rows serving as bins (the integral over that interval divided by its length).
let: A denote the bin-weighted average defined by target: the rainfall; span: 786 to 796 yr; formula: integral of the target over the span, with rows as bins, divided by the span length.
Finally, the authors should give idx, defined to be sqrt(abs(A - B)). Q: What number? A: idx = 7.7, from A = 90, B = 30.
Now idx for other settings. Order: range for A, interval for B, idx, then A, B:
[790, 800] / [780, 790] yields 5.1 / 76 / 102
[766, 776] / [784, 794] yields 1.6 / 99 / 96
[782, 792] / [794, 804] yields 6.3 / 100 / 61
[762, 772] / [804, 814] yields 8.1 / 99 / 33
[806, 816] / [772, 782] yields 8.4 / 30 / 101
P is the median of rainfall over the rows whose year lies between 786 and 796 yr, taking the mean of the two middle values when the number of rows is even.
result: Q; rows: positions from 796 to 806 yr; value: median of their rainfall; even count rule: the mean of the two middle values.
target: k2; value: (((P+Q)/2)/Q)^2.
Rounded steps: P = 90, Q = 52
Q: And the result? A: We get 1.9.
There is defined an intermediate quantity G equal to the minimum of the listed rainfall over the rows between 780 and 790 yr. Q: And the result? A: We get 99.88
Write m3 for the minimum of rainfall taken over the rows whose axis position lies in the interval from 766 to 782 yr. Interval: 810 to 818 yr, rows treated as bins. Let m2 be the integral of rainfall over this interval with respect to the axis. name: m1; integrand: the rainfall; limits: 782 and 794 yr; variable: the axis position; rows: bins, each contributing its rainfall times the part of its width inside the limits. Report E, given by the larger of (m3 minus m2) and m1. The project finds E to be 1175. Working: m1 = 1175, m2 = 218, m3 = 96.46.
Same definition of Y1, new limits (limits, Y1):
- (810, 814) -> 27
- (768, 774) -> 98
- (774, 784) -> 102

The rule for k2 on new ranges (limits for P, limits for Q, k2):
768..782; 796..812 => 2.4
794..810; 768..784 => 0.6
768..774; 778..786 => 0.9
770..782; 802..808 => 2.6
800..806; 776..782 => 0.6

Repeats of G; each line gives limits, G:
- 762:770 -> 95.84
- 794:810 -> 31.13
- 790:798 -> 68.91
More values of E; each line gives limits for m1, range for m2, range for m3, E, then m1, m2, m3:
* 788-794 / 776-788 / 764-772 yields 552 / 552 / 1238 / 95.84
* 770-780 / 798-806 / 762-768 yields 999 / 999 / 421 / 95.84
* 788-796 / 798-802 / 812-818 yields 696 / 696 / 230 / 26.16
